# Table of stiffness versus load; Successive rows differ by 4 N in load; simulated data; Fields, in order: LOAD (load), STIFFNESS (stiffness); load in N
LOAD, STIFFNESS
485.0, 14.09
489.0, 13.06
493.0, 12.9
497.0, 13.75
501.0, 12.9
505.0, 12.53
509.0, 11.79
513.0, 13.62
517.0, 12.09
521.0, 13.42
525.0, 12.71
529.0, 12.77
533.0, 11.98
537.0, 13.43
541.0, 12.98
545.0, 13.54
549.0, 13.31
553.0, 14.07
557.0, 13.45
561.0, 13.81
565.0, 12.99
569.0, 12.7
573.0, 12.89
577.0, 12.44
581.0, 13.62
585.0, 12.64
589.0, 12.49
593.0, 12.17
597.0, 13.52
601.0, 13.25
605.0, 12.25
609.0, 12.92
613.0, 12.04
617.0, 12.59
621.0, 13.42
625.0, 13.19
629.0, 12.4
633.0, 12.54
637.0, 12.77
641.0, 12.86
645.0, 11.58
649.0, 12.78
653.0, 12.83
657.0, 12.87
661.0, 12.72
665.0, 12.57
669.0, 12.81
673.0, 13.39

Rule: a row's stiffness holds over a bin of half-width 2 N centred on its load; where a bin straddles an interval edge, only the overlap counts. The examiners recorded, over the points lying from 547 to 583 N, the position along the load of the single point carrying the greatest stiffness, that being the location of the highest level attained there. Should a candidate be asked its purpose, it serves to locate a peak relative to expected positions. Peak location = 553.0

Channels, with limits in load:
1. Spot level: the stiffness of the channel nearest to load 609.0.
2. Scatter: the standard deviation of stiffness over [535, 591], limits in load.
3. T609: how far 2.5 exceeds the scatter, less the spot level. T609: -10.9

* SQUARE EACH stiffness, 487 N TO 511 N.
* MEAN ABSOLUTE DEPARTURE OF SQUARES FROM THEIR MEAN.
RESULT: 11.2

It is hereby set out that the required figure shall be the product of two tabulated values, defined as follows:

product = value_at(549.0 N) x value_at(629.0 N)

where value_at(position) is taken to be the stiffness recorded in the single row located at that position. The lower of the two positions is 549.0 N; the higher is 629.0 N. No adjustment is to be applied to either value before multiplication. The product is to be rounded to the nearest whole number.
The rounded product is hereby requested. 165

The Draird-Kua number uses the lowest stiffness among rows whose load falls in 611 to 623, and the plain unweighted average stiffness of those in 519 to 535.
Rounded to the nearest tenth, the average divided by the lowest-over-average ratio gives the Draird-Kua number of 13.4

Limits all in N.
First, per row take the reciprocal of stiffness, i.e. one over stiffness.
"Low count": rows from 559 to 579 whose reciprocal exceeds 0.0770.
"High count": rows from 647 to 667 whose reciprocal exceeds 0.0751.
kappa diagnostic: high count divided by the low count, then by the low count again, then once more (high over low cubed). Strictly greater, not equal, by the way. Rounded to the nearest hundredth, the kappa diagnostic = 0.19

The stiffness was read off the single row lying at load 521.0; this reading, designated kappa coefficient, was 13.42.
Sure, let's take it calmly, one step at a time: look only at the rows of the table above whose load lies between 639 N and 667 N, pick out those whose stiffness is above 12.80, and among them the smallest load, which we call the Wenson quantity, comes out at 641.0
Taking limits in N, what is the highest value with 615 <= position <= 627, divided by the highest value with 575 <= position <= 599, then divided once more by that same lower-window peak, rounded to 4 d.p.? 0.0723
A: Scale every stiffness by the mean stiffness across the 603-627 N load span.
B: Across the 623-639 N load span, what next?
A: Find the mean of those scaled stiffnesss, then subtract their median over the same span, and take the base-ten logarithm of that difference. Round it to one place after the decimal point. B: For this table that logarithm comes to -2.3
